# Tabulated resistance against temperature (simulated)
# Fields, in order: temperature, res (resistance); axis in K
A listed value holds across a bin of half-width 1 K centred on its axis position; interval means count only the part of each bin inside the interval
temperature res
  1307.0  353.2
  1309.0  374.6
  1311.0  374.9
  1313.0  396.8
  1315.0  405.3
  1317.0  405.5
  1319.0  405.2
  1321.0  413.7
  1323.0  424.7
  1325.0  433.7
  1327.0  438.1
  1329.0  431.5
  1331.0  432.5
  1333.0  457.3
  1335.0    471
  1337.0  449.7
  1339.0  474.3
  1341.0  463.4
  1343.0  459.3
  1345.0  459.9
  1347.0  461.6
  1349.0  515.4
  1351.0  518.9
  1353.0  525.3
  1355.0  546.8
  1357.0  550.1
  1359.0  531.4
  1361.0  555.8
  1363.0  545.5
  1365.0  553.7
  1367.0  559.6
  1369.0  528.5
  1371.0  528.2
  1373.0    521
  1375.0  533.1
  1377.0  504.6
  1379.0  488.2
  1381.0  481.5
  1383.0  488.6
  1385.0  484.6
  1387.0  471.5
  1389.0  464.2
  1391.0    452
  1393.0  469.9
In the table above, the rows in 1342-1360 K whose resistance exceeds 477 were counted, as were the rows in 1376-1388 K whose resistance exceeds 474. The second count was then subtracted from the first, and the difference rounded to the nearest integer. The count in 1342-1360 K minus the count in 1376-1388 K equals 1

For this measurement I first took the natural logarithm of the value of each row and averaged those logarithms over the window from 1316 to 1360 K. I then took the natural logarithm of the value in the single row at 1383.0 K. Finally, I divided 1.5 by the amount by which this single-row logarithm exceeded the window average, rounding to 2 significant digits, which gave 30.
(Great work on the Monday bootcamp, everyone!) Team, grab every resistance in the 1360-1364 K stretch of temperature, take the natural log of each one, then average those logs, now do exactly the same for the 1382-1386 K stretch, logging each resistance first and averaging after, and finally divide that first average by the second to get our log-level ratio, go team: 1.02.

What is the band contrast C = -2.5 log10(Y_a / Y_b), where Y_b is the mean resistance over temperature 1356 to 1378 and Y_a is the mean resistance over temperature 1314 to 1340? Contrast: 0.23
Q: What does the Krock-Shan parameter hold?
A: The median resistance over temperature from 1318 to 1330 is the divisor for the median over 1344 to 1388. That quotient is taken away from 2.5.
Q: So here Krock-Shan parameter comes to 1.28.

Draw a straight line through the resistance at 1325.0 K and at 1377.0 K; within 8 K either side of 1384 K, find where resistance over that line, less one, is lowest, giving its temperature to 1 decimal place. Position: 1391.0 K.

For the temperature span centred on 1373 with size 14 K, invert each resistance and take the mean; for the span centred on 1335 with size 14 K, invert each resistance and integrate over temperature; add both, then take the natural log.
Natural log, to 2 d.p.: -3.42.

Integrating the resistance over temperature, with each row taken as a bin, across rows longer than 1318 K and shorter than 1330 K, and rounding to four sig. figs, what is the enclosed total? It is 5094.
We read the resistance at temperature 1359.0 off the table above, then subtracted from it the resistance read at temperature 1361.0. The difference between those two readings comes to -24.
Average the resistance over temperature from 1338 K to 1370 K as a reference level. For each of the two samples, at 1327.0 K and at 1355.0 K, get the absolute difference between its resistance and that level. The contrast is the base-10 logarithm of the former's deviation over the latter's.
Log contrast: 0.40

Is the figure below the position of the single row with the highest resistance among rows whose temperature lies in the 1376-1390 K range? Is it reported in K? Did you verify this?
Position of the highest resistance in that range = 1377.0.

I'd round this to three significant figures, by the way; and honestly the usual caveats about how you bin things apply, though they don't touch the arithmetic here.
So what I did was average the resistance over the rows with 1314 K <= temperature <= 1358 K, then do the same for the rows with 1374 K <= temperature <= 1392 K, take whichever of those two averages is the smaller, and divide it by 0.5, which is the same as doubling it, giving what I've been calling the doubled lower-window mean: 922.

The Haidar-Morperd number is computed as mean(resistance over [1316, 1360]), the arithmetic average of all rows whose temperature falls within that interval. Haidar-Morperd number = 467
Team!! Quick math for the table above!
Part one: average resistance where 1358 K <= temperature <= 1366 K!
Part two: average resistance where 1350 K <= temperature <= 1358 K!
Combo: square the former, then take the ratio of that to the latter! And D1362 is 558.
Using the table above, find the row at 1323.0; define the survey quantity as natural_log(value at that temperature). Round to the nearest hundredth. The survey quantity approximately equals 6.05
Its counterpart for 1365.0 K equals 6.32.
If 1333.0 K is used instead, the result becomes 6.13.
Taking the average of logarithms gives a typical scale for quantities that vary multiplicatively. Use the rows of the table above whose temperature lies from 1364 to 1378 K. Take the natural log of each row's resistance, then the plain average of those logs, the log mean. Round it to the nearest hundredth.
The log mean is 6.28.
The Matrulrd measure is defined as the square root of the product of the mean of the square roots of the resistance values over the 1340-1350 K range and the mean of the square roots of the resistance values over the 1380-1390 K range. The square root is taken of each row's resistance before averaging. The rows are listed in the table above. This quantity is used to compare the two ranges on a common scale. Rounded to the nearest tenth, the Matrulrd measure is 21.8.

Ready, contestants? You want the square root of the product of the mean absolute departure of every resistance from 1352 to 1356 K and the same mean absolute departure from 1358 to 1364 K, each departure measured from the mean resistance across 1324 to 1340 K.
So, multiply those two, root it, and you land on 92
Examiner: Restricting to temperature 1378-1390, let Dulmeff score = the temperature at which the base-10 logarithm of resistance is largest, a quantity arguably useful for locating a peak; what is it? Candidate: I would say 1383.0 K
